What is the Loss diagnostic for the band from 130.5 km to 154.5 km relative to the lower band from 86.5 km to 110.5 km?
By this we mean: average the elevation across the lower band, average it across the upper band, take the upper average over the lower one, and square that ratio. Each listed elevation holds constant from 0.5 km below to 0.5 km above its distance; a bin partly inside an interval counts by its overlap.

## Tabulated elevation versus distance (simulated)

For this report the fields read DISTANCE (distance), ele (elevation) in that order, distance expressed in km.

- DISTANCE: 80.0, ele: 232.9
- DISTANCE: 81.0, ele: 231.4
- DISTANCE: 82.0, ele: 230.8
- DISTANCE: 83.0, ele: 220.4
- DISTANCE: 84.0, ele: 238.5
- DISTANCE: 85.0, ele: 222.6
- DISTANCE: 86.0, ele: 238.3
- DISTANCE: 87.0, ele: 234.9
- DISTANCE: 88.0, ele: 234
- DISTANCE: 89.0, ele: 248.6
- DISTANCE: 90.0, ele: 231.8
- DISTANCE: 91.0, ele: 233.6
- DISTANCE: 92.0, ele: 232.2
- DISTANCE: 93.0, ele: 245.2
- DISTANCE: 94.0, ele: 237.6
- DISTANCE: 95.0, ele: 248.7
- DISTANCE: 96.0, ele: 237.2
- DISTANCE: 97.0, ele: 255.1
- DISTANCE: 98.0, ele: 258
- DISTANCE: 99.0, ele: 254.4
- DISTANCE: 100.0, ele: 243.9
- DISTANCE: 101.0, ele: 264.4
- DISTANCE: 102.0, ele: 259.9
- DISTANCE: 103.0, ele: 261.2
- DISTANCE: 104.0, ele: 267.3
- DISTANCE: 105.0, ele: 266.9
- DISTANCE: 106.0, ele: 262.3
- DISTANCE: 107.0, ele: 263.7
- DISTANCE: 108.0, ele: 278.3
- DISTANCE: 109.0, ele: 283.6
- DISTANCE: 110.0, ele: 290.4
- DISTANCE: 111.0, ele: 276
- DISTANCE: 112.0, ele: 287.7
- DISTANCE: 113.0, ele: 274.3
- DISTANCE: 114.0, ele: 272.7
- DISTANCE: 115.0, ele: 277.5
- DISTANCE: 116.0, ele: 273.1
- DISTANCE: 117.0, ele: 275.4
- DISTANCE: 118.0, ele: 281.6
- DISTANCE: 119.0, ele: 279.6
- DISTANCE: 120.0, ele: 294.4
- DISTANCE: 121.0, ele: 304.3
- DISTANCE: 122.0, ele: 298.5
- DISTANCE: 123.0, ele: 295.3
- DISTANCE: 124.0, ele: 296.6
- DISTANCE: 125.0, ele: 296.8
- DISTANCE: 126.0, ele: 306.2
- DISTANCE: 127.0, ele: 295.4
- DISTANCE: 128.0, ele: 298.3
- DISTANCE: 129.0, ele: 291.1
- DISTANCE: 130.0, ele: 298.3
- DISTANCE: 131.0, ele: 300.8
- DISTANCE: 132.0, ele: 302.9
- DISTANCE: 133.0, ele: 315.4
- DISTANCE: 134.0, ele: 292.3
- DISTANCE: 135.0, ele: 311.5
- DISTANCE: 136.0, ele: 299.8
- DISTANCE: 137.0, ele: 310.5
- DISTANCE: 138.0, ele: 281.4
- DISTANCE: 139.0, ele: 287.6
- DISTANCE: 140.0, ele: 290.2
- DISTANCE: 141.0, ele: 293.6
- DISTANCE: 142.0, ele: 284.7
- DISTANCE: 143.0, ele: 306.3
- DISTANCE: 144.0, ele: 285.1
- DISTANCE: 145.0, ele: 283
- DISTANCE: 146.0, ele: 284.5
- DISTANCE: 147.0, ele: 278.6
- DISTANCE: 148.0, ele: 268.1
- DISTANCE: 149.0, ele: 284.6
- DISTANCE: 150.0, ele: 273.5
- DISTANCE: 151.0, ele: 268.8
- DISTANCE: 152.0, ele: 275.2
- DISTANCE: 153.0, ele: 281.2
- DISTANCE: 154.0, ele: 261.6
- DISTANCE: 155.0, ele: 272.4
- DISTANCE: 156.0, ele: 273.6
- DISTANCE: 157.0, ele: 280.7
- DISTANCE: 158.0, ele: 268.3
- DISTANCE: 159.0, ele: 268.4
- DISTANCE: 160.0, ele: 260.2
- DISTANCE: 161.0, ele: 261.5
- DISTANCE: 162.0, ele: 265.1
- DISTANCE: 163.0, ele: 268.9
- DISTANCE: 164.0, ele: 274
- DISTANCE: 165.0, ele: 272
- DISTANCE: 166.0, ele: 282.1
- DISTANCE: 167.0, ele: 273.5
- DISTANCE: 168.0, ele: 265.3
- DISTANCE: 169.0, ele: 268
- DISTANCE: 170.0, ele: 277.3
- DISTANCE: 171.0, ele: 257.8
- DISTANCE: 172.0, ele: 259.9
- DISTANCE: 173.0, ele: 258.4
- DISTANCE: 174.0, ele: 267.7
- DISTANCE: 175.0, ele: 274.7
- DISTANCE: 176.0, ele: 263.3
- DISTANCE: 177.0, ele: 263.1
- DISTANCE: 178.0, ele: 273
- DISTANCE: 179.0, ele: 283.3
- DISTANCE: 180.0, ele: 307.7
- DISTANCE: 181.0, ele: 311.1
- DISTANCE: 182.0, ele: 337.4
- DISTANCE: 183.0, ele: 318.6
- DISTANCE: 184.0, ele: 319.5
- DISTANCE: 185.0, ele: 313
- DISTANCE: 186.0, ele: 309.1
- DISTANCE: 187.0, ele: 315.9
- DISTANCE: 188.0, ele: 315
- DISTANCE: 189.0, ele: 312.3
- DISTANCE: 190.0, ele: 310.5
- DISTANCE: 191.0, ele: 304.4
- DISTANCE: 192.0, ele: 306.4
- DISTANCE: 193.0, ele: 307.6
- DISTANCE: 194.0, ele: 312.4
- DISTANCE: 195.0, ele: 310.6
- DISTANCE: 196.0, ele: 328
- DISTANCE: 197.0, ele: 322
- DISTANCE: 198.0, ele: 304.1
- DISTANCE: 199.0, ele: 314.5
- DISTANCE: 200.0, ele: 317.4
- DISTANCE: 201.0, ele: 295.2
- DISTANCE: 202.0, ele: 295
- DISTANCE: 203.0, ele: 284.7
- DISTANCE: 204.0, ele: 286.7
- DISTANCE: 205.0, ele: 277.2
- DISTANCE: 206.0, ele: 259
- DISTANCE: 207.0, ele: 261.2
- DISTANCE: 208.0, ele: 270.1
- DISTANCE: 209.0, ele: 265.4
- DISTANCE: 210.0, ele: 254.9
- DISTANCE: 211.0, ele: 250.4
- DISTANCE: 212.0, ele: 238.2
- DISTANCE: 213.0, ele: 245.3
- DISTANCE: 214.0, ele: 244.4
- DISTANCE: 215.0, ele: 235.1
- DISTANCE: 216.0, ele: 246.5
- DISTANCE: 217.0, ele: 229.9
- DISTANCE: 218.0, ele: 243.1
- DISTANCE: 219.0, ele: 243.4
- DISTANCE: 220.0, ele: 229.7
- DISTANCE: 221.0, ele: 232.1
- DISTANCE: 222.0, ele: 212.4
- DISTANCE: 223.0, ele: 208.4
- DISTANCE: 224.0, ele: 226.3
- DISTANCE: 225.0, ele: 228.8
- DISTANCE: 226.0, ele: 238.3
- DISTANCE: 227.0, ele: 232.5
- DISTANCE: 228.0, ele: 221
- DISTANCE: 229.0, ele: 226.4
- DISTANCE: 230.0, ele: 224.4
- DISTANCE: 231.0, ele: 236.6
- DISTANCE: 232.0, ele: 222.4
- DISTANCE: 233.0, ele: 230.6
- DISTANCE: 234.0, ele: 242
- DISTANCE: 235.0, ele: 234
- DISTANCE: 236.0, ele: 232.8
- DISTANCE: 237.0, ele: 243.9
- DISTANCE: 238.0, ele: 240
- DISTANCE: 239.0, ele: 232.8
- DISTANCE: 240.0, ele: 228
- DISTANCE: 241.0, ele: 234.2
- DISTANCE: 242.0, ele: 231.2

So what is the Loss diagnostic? 1.29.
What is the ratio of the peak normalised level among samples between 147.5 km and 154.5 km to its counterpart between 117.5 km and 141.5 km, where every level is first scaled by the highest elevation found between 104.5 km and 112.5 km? 0.90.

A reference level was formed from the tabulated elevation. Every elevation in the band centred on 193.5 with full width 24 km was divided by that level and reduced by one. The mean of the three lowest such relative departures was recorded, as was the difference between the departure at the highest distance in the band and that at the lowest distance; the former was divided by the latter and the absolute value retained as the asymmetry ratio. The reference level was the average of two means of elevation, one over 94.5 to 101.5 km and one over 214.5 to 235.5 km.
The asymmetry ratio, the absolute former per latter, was 0.7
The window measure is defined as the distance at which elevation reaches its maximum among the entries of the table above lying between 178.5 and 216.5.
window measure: 182.0 km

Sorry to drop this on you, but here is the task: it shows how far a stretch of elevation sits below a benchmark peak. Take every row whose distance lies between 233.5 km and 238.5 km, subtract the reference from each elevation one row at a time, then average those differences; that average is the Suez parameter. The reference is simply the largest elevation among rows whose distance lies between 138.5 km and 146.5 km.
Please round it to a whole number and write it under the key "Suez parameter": -68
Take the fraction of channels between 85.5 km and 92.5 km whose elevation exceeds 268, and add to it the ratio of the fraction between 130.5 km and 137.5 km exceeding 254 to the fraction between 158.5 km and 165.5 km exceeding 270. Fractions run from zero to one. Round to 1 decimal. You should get 3.5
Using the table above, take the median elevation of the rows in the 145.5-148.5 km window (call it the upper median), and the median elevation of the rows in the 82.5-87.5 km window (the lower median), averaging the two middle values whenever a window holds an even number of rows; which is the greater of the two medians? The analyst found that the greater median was 279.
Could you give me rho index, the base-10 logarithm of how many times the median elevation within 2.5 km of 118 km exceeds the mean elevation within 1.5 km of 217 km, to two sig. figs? 0.067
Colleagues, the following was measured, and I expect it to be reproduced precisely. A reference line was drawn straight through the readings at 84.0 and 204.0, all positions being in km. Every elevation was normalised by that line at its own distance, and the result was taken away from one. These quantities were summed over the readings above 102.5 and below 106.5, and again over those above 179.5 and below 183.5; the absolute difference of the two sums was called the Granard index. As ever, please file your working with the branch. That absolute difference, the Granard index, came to 0.30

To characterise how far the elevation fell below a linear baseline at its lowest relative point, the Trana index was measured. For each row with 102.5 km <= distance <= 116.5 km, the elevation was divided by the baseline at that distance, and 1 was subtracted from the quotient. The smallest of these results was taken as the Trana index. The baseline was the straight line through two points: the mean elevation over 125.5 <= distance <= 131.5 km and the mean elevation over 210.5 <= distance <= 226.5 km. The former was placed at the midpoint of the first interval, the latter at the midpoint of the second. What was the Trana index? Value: -0.17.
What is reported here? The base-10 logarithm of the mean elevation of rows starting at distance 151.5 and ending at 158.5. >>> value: 2.44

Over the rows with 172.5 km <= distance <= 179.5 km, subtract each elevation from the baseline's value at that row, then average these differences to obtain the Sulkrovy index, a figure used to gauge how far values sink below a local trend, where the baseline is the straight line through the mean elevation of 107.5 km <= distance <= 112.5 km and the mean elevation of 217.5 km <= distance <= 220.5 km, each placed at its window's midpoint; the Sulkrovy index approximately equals -13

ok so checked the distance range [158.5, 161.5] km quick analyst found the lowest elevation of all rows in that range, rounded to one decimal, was 260.2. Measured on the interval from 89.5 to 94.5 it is 231.8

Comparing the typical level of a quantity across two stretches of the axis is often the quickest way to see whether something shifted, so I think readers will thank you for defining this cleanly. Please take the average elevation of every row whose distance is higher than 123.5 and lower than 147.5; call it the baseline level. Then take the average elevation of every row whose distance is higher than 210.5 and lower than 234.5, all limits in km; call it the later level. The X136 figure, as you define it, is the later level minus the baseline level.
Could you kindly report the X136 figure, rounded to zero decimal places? -63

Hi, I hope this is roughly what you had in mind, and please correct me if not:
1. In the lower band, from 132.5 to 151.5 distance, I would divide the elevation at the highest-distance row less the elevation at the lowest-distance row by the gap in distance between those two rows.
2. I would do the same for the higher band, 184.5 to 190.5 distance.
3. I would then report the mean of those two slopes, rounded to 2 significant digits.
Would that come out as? -1.5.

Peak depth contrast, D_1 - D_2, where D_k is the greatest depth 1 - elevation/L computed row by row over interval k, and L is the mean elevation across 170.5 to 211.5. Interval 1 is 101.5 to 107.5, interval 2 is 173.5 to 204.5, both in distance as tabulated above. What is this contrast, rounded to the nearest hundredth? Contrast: 0.01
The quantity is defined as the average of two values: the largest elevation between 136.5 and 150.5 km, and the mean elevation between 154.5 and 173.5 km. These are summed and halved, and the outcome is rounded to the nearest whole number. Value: 290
